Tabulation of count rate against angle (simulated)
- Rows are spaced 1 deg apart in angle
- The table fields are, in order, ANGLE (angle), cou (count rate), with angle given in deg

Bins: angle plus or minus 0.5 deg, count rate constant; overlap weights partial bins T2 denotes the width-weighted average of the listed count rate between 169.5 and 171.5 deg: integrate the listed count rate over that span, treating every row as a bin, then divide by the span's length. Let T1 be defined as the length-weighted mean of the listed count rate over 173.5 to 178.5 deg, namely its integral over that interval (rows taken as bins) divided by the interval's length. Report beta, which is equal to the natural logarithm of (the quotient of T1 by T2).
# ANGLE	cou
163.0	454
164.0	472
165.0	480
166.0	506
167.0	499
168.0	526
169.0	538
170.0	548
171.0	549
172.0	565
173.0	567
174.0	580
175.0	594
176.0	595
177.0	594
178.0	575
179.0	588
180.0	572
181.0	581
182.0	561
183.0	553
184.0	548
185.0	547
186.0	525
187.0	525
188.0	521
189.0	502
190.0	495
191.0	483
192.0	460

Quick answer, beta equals 0.07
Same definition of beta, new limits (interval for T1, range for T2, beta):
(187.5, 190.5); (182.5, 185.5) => -0.08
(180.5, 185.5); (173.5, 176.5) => -0.06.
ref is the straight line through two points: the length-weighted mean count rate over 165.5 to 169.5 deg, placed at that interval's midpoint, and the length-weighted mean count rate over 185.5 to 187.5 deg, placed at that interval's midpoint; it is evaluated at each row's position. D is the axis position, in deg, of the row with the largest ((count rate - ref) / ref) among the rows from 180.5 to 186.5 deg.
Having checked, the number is 181.0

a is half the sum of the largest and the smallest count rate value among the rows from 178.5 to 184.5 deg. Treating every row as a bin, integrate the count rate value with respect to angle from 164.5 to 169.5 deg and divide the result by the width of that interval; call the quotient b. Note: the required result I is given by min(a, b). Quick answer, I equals 510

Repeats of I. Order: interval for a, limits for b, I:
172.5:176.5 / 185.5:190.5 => 514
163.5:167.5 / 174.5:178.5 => 489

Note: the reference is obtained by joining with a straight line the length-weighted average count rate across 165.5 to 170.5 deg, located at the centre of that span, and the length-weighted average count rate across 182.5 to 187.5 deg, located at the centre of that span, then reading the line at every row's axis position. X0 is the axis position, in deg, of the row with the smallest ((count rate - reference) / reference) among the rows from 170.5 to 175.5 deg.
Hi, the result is 171.0 deg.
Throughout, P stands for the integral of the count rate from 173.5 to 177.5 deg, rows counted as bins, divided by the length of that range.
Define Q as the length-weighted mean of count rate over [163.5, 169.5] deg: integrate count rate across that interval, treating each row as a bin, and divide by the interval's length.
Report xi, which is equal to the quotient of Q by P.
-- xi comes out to 0.85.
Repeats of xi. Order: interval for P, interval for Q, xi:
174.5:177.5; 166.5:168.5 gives 0.86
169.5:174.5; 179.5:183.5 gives 1.01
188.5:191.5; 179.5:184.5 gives 1.14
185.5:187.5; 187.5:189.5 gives 0.97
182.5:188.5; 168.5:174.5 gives 1.04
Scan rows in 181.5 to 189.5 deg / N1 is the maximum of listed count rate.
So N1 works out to 561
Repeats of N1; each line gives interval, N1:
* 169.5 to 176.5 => 595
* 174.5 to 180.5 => 595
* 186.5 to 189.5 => 525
